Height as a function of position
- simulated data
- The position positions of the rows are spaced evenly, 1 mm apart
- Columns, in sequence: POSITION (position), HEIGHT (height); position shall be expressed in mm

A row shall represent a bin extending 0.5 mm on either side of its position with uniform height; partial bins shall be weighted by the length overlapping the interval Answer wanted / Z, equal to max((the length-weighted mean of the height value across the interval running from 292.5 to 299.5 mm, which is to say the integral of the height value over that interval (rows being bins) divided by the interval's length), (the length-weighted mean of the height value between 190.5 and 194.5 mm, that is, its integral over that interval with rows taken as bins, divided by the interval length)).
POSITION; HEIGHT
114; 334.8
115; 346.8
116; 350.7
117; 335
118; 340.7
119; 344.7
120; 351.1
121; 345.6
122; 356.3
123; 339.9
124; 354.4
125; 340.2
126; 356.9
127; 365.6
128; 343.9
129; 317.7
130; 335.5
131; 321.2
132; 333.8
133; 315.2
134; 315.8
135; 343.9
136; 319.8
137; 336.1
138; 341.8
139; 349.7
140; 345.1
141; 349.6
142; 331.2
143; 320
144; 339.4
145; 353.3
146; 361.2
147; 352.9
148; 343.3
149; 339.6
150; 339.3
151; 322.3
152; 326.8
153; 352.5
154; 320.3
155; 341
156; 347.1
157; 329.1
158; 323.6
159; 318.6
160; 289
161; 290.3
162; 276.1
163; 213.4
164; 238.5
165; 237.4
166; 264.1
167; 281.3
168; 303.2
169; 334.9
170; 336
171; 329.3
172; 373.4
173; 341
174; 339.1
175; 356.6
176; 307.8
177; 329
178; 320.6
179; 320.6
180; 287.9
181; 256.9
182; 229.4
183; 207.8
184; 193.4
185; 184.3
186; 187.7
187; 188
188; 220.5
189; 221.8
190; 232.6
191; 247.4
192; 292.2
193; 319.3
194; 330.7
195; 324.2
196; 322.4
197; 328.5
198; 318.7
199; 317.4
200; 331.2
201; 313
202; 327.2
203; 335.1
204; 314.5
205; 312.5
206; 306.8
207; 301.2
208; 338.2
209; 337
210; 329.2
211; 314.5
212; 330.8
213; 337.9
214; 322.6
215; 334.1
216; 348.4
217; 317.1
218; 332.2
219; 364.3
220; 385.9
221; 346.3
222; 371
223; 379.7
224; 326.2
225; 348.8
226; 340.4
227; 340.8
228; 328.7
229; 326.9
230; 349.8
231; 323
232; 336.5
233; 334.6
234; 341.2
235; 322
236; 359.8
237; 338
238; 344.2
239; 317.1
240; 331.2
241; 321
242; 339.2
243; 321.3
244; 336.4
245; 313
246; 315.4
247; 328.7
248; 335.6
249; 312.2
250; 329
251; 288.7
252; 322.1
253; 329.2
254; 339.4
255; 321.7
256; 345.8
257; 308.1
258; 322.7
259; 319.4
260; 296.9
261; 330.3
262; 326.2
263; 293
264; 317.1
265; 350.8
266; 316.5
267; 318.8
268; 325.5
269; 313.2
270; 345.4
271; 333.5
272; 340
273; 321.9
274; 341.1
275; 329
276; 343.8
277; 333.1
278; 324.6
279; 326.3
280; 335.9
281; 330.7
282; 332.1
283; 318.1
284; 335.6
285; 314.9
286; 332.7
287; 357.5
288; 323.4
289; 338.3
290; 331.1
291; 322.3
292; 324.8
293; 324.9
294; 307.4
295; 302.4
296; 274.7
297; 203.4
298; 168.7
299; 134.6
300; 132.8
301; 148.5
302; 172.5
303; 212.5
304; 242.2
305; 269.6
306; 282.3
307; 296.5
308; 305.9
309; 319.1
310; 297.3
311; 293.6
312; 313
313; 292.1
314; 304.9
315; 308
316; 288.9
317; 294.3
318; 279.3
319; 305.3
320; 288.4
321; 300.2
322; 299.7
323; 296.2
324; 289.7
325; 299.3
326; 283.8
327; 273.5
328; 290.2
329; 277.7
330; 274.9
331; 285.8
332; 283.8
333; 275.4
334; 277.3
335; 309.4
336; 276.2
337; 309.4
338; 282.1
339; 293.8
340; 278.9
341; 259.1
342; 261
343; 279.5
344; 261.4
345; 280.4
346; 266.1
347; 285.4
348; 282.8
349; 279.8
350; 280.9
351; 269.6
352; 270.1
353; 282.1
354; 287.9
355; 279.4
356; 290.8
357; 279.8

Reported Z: 297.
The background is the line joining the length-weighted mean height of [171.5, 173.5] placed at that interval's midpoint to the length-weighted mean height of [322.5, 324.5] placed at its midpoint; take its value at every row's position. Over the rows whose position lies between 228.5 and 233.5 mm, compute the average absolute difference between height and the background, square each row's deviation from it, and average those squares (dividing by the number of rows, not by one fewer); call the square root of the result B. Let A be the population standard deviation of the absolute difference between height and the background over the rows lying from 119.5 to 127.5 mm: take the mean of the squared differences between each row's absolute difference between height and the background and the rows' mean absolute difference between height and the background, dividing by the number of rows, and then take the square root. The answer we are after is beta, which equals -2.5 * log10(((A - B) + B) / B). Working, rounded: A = 8.8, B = 5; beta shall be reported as -0.6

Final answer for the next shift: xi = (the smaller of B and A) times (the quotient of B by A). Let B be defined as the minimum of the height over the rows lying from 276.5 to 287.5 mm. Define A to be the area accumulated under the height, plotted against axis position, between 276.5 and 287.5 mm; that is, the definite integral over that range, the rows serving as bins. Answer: 27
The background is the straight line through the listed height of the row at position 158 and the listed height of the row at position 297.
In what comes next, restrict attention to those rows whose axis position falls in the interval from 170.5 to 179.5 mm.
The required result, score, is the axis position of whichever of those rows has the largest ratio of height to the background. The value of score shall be 172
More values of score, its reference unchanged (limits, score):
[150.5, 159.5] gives 153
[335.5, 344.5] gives 337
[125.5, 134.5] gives 127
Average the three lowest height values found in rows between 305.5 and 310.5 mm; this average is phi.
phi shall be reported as 292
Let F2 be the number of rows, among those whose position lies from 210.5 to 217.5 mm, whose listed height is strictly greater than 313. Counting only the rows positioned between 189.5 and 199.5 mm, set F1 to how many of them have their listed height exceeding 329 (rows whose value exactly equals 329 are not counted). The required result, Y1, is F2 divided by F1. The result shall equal 7.0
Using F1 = 1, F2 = 7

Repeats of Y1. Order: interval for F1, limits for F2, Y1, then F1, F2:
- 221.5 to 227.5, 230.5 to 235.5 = 1.0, 5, 5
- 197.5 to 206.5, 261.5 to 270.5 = 4.0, 2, 8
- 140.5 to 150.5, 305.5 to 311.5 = 0.1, 9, 1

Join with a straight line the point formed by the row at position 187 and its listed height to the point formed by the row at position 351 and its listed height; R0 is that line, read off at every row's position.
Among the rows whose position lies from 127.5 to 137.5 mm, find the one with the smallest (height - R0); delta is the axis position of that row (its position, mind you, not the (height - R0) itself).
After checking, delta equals 133 mm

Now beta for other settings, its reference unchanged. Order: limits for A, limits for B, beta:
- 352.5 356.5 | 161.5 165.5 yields 1.7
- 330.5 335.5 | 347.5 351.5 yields -0.3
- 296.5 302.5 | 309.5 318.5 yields -1.7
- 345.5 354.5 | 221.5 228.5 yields 1.0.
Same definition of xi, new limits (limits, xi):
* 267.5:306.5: 2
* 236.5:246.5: 30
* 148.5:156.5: 38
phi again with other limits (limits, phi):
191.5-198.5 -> 310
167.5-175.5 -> 322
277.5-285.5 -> 319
